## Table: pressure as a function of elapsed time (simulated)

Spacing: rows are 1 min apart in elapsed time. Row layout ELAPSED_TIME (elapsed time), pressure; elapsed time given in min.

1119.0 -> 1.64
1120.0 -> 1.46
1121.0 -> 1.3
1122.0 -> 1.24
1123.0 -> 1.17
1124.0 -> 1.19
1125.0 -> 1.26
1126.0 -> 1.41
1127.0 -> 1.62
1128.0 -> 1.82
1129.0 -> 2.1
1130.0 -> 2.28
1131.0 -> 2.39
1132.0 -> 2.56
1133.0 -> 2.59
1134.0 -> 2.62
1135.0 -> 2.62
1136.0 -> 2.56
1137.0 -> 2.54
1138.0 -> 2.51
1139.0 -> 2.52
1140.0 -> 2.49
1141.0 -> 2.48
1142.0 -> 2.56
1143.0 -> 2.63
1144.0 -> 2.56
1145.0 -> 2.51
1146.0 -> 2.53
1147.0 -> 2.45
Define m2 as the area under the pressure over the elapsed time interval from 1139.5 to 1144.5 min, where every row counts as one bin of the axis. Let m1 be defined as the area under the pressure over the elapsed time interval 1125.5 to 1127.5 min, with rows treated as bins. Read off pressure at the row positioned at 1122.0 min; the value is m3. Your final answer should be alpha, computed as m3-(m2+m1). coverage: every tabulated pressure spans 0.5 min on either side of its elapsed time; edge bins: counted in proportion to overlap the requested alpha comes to -15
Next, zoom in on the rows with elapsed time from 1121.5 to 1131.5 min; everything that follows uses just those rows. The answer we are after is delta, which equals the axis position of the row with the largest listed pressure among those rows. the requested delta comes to 1131.0 min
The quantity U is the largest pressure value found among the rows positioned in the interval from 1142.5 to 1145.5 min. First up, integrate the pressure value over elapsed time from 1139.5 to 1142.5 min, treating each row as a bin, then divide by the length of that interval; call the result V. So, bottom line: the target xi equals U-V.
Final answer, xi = 0.1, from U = 2.63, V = 2.51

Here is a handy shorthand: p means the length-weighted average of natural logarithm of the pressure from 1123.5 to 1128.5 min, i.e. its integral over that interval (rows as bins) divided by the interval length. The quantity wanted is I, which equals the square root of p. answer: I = 0.605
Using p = 0.37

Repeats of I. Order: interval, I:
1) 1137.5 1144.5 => 0.965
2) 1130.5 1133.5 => 0.960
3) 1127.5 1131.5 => 0.871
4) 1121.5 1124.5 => 0.427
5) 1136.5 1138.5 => 0.962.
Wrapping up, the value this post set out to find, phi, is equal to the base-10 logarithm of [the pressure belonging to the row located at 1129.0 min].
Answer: 0.322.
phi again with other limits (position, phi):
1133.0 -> 0.413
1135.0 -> 0.418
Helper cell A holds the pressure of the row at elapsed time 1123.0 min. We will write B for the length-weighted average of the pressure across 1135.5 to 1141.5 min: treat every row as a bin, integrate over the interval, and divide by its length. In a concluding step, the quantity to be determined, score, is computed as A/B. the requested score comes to 0.5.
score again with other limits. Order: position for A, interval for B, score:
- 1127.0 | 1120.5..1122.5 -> 1.3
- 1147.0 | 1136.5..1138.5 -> 1.0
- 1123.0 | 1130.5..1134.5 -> 0.5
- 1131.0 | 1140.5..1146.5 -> 0.9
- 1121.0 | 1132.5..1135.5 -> 0.5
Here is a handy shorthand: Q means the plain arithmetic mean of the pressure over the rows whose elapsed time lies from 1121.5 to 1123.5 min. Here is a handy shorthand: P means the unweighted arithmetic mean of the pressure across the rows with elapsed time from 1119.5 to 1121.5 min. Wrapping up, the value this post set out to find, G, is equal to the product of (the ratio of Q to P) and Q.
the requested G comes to 1.1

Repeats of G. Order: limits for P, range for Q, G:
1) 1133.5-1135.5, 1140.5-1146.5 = 2.5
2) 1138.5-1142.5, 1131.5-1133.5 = 2.6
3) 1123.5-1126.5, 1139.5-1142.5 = 4.9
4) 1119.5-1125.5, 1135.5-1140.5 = 5.0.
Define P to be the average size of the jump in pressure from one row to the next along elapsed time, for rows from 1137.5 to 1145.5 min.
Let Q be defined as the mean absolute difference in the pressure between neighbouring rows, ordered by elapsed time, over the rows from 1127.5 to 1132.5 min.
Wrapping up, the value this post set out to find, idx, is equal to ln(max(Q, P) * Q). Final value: -3.4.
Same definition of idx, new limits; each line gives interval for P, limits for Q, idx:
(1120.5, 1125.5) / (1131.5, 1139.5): -6.6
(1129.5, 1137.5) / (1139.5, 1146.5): -5.8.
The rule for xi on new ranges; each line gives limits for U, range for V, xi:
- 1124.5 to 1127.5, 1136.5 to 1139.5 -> -0.9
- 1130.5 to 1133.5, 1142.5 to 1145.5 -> 0.0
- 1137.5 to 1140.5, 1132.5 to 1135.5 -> -0.1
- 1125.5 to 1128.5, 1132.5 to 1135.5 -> -0.8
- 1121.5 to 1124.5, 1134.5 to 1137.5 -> -1.3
